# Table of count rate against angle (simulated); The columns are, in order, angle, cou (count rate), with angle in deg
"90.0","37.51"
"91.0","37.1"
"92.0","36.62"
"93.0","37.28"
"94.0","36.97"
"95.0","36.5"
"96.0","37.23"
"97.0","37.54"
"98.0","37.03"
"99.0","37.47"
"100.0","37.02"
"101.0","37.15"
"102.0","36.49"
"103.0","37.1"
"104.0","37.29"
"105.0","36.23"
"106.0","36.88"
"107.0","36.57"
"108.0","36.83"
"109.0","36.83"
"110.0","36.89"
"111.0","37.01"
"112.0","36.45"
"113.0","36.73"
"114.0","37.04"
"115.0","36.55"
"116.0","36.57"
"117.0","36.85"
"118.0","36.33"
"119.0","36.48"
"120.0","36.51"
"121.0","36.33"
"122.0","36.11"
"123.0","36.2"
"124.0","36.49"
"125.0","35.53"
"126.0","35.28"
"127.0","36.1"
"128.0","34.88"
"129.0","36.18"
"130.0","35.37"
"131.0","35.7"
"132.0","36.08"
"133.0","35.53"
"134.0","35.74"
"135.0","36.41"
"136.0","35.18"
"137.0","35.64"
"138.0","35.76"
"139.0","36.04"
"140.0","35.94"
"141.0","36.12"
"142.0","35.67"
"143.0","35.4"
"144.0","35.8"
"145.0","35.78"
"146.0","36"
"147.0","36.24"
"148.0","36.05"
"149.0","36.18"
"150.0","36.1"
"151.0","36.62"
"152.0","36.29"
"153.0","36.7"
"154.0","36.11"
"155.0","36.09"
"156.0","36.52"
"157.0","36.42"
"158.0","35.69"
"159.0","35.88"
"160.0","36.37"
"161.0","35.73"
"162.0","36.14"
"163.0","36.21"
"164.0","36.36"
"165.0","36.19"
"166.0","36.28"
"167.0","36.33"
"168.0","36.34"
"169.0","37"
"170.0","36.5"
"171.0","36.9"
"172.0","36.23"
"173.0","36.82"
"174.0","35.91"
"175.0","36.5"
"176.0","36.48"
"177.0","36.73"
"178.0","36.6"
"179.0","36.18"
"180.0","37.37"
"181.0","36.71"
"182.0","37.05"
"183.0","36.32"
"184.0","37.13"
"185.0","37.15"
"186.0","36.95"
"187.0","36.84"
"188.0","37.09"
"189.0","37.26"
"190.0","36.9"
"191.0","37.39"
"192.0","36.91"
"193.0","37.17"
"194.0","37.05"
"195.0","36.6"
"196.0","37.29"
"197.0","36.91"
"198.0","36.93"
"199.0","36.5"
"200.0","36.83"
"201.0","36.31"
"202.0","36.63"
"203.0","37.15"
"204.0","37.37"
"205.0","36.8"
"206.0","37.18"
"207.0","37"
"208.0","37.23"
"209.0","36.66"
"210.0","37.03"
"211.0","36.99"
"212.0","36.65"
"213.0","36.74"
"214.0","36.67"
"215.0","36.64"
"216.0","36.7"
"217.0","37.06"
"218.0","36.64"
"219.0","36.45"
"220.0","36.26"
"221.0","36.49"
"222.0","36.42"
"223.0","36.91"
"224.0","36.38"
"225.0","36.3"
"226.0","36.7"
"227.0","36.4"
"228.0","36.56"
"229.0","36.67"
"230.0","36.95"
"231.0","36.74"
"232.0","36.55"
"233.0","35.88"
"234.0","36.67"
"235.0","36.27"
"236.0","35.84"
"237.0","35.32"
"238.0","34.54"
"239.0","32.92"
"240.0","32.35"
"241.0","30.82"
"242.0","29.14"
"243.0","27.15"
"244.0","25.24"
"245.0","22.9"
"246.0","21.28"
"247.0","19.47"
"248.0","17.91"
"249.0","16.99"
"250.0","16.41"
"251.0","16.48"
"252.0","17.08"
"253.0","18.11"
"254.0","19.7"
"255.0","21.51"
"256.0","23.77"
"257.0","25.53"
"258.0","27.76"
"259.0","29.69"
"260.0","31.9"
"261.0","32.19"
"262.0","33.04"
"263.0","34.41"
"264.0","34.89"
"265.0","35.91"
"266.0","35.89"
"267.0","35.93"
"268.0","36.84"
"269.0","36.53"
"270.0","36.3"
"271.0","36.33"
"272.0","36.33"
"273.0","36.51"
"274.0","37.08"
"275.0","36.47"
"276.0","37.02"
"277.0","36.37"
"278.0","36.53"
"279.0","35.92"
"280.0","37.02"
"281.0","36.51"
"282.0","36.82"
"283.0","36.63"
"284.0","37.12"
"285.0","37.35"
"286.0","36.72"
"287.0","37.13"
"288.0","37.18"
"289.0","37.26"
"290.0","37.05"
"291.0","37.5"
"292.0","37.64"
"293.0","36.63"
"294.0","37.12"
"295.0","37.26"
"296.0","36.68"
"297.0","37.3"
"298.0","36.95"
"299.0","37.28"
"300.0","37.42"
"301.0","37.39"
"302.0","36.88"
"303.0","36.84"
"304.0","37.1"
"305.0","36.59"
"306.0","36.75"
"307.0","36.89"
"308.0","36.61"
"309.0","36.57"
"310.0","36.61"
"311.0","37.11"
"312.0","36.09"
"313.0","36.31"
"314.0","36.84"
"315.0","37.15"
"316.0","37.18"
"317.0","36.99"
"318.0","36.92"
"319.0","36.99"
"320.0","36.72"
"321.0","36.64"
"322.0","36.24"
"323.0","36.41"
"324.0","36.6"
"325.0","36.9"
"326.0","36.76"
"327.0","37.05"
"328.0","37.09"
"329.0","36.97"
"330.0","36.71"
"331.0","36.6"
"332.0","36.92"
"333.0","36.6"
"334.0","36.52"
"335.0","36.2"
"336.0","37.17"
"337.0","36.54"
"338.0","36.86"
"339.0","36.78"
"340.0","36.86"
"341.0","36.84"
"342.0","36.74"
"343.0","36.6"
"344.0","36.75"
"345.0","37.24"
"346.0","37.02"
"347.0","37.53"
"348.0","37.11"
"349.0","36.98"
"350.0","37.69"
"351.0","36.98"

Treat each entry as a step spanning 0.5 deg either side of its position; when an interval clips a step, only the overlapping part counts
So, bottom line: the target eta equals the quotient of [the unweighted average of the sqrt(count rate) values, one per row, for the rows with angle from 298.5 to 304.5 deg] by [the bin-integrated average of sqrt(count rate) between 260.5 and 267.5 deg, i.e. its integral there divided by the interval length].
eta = 1.04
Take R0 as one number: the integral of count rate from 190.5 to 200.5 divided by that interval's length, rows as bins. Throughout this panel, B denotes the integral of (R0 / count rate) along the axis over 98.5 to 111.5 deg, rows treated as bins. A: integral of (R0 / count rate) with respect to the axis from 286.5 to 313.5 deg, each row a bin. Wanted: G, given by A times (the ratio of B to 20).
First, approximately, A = 27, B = 13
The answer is 18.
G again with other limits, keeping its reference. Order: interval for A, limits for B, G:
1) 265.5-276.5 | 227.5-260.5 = 26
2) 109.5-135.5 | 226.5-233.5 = 9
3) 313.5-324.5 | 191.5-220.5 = 16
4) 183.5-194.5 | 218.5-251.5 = 23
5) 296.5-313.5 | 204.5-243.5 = 35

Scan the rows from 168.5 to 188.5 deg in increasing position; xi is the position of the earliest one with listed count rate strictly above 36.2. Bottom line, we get 169.0 deg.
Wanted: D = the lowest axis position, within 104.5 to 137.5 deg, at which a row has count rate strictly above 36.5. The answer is 106.0 deg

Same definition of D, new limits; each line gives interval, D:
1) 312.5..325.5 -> 314.0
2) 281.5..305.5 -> 282.0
